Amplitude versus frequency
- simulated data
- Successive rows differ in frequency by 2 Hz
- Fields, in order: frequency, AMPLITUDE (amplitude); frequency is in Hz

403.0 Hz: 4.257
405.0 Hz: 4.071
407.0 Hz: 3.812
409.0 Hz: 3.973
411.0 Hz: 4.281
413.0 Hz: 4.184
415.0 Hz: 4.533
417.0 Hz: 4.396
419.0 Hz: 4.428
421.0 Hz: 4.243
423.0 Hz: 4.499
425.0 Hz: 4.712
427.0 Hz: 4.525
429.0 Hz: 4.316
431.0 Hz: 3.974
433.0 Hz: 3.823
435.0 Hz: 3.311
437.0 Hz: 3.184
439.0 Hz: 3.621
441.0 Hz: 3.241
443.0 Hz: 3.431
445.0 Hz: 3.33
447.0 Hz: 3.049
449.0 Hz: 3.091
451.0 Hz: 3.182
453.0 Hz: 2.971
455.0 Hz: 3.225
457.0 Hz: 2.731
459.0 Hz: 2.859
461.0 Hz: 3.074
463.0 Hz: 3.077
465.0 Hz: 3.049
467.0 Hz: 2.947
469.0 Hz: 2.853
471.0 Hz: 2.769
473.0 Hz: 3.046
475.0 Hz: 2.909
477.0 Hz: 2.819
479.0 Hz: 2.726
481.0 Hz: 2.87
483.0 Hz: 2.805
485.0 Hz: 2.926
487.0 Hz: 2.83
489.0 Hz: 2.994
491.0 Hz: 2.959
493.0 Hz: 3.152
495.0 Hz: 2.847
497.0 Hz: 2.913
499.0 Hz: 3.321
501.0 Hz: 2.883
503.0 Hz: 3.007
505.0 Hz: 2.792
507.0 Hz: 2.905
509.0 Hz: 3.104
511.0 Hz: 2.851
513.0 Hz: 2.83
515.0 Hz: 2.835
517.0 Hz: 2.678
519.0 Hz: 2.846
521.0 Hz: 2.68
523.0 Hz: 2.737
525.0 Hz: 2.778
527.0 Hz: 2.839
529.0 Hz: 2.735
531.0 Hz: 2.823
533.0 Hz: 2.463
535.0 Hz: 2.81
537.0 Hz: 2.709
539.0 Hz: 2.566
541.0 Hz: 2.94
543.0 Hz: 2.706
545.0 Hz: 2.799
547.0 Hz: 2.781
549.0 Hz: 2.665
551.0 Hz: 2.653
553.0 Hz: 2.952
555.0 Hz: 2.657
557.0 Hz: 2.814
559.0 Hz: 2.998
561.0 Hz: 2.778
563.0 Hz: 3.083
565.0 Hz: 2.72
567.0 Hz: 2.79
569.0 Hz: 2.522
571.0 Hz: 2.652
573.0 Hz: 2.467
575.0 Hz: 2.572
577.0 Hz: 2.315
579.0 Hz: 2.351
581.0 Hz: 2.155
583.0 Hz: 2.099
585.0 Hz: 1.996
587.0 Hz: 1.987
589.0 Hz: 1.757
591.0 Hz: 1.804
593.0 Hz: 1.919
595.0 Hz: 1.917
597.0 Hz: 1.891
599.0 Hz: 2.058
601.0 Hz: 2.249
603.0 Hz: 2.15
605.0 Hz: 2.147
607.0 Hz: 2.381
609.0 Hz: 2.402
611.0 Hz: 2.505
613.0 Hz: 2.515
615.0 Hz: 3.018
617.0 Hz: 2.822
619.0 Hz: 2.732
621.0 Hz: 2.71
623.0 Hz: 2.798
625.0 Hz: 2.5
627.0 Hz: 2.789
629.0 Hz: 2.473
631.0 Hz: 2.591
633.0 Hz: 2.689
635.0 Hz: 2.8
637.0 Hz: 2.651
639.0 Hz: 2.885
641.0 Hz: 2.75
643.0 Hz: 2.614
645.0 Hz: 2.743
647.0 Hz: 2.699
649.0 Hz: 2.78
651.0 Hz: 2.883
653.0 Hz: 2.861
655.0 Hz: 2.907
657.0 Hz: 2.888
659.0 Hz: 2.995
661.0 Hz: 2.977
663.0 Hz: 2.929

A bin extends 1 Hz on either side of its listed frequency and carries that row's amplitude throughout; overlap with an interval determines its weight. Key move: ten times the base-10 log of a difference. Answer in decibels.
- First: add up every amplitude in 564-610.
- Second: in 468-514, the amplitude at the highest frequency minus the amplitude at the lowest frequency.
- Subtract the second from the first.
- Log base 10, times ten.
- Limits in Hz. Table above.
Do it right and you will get 17.1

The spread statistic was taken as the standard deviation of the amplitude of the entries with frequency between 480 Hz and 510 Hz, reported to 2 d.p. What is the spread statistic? 0.14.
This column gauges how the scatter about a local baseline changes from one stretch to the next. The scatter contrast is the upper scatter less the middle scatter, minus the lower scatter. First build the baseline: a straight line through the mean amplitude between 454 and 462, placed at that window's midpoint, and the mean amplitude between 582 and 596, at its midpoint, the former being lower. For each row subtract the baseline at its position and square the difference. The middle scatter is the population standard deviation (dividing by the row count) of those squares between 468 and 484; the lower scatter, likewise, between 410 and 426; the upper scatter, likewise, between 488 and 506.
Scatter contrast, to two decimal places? -0.32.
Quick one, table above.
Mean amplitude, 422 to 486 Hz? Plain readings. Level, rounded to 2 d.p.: 3.28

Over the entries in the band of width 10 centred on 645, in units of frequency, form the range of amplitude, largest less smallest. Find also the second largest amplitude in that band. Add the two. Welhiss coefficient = 2.92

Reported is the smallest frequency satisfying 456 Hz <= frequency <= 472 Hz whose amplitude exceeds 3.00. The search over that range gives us 461.0 Hz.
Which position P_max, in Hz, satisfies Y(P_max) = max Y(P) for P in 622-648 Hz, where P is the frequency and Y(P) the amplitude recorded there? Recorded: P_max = 639.0 Hz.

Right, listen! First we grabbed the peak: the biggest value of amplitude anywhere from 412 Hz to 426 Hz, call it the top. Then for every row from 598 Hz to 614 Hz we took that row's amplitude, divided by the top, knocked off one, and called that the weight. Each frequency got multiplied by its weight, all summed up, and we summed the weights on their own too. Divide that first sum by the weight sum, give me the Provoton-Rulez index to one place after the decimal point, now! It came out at 605.7 Hz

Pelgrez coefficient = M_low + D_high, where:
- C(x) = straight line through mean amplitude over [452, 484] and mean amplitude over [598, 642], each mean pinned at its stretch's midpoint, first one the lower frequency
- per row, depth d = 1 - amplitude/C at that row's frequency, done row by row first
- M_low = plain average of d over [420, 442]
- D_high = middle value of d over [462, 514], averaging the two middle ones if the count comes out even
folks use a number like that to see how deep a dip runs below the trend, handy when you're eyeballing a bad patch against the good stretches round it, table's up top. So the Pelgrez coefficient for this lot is -0.33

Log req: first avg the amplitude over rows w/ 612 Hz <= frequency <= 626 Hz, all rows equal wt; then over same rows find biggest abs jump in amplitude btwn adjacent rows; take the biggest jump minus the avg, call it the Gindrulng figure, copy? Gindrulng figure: -2.22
